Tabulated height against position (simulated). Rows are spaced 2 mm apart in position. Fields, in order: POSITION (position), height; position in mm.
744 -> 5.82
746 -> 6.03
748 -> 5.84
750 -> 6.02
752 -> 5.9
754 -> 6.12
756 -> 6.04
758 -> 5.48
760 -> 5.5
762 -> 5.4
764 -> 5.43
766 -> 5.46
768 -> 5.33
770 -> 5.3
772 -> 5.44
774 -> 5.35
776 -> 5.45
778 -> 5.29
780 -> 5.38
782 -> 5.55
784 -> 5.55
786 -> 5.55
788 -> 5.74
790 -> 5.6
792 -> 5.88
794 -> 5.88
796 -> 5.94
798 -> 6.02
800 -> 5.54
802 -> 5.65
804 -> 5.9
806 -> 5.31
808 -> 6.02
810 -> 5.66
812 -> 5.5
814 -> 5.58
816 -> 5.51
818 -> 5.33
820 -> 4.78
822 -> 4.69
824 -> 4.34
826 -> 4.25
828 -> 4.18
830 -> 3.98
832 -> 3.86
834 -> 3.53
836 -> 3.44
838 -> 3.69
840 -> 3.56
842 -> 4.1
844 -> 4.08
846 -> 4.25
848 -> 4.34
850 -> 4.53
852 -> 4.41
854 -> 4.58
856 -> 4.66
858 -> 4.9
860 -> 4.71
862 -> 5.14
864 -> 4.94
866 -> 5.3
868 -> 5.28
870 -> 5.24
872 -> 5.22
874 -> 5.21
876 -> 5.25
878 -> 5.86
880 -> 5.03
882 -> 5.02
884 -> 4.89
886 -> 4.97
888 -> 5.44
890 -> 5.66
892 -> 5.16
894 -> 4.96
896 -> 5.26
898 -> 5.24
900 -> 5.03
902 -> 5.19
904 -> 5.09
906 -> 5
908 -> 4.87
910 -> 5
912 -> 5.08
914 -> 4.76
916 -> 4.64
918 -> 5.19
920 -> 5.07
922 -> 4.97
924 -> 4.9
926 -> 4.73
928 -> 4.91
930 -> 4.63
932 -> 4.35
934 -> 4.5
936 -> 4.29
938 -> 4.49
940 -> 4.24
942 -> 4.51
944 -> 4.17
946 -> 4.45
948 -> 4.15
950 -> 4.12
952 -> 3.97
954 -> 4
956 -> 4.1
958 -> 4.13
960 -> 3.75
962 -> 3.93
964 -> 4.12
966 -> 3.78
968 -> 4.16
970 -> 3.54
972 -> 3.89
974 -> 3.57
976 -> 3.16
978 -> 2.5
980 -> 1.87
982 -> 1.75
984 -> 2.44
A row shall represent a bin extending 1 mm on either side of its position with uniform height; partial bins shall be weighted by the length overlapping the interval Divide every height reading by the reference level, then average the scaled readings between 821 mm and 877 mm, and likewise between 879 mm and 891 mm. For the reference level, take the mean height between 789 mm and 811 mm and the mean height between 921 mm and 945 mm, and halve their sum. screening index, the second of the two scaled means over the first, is 1.15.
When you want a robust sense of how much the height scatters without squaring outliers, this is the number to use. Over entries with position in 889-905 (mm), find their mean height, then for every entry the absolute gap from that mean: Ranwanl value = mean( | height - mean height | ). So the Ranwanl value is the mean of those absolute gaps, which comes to 0.14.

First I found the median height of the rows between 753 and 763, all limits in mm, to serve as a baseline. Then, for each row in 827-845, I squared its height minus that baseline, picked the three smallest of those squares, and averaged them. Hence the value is 1.9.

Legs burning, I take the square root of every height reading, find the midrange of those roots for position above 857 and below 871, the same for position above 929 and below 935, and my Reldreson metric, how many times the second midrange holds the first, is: 0.95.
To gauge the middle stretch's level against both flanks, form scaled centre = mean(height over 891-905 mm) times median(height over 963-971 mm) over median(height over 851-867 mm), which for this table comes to 4.2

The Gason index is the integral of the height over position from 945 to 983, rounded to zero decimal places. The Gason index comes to 138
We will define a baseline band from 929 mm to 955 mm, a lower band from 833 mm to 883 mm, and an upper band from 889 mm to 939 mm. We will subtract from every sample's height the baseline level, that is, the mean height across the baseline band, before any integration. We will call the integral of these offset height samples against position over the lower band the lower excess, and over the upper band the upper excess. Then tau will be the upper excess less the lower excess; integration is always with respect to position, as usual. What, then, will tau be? 13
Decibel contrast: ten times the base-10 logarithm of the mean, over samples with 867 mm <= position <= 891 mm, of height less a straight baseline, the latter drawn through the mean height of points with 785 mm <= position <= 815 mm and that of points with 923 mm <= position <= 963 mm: -5.05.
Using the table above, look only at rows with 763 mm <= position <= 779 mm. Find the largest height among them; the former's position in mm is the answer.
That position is 766 mm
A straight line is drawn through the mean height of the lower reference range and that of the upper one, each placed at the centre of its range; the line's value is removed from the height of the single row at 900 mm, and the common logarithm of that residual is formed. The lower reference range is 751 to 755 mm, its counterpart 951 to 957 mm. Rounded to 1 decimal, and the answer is -0.3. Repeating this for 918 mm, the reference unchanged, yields -0.1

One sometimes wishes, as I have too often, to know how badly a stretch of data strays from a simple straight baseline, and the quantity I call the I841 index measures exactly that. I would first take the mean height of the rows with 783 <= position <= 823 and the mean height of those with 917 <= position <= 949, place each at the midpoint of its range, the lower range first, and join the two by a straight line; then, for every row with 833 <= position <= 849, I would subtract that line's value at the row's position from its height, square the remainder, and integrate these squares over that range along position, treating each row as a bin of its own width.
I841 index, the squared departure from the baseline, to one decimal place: 34.4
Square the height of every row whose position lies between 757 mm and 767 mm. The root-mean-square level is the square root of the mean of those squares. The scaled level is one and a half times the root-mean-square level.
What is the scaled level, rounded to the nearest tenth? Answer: 8.2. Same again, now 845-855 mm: 6.6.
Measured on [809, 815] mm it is 8.4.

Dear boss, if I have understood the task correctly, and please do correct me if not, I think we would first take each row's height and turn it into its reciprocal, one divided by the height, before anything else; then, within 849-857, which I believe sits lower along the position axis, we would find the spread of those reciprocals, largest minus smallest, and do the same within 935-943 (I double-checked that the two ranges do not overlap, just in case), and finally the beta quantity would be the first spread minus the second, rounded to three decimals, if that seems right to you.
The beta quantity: -0.002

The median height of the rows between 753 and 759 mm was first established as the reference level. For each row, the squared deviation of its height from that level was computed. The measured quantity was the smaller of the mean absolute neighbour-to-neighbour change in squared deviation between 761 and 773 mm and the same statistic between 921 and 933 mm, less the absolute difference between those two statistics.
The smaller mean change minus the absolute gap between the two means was -0.3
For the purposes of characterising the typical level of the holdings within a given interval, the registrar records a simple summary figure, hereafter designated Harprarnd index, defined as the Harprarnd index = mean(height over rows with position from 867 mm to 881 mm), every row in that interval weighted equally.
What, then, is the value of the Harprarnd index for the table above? 5.3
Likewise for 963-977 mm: 3.7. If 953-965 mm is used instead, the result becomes 4.0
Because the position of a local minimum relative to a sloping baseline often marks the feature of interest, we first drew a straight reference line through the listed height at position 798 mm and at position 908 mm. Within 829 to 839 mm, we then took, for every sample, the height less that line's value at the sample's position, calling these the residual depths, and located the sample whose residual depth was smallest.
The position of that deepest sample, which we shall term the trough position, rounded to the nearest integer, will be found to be 836 mm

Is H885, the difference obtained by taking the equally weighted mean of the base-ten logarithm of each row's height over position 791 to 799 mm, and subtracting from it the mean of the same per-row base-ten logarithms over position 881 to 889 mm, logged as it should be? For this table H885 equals 0.068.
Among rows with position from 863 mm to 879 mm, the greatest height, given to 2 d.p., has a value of 5.86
